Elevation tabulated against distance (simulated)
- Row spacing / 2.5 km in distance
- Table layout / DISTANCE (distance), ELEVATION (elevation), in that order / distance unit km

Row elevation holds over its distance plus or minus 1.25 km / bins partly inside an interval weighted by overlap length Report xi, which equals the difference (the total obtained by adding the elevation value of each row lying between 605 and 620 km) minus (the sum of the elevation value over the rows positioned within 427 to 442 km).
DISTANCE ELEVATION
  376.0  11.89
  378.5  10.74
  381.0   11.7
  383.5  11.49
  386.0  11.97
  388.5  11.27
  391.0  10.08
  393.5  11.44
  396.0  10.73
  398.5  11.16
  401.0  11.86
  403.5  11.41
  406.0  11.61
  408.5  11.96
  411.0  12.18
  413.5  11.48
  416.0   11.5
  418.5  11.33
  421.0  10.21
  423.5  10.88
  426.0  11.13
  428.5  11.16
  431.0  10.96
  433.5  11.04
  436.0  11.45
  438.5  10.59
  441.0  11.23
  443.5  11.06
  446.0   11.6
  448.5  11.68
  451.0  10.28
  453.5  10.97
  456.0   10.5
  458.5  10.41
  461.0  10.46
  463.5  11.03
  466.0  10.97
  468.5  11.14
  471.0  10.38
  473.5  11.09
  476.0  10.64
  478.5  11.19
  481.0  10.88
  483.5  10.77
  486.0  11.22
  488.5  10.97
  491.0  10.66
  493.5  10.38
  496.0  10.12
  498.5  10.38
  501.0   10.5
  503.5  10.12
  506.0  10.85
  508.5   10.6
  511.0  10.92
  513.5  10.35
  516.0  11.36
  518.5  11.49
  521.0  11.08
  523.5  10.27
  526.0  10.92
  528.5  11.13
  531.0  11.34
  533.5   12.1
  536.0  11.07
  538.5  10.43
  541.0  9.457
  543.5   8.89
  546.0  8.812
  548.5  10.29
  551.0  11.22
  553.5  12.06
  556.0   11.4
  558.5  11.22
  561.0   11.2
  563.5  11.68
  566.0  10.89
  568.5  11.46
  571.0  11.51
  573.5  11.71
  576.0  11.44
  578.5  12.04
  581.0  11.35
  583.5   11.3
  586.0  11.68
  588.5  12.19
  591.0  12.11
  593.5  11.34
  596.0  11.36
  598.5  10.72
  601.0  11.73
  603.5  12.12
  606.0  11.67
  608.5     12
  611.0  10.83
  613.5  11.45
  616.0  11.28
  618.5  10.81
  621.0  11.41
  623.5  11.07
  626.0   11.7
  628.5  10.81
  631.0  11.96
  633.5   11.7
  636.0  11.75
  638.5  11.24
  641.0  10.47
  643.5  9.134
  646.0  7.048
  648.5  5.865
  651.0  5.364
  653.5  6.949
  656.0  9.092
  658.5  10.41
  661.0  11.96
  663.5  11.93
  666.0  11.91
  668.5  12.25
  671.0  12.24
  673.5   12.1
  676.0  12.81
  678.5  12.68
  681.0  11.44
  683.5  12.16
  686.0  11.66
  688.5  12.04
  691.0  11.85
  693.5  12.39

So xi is 2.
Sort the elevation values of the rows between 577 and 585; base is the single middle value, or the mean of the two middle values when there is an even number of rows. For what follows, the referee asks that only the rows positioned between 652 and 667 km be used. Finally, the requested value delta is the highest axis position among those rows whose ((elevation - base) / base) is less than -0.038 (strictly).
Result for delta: 658.5 km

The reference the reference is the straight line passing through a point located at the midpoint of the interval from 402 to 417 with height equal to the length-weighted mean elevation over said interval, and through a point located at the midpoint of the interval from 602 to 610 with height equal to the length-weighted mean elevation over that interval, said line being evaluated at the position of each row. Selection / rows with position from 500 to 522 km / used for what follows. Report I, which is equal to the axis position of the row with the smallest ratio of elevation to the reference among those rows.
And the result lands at 503.5 km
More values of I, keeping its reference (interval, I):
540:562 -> 546.0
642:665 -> 651.0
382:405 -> 391.0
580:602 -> 598.5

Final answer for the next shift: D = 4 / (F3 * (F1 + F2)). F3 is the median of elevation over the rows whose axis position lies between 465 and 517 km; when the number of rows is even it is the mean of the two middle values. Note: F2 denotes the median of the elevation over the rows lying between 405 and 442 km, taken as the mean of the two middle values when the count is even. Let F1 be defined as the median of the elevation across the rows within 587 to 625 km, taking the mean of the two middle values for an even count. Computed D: 0.0164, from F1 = 11.4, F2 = 11.2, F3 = 10.8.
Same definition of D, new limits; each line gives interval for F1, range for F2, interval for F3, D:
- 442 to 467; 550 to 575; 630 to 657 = 0.0196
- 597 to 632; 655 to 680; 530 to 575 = 0.0152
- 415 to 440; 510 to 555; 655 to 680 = 0.0151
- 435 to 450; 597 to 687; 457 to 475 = 0.0159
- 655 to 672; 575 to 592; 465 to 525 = 0.0157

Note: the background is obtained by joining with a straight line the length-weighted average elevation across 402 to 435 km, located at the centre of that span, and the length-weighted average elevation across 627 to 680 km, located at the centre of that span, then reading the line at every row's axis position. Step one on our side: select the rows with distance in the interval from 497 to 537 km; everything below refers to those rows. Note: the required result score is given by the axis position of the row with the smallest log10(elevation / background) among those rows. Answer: 503.5 km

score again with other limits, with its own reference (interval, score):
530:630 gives 546.0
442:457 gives 451.0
